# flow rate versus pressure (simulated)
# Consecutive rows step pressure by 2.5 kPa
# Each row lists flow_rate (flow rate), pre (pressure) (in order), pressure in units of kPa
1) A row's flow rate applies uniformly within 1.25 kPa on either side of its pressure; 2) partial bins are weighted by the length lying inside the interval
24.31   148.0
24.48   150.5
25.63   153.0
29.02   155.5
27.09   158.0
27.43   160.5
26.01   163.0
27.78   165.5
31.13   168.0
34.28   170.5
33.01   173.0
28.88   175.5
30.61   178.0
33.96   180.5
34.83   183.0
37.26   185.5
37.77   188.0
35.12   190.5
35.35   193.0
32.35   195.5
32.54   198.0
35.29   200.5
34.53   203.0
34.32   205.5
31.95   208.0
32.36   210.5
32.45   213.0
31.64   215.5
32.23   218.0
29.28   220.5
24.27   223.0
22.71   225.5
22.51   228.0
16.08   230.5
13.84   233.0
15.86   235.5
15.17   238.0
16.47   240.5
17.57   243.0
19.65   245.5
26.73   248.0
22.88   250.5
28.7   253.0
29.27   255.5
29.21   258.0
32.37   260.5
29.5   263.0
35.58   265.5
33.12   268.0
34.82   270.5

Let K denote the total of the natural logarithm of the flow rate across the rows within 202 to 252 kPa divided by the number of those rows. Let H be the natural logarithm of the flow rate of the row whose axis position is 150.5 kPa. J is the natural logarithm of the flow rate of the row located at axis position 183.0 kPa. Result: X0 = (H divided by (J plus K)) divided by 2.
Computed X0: 0.238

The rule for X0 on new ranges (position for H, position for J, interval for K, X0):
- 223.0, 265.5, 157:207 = 0.226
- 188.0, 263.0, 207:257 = 0.278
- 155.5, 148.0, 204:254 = 0.266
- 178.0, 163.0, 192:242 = 0.263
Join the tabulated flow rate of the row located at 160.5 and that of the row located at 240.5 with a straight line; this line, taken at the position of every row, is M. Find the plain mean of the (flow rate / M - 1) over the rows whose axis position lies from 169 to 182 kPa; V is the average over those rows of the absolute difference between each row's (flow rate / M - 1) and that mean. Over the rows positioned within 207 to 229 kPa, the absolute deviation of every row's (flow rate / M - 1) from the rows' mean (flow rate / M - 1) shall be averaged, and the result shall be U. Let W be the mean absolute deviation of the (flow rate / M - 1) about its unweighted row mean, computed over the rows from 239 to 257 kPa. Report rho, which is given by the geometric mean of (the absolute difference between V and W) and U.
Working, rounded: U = 0.15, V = 0.07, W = 0.34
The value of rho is 0.20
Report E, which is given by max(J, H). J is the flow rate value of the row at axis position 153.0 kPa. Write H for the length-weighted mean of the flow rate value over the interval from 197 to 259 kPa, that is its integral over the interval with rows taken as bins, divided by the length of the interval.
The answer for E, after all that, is 26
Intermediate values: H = 25.9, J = 25.63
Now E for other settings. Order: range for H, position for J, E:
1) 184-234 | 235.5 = 30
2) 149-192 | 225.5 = 31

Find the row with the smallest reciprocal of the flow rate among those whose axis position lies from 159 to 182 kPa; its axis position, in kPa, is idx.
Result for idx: 170.5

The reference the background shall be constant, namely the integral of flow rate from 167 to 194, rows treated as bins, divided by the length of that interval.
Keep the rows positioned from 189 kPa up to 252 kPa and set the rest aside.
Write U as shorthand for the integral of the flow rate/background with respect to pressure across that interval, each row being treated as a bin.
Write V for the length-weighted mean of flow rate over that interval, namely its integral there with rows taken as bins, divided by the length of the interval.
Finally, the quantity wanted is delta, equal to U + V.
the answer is 76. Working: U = 49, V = 27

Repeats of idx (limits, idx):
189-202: 193.0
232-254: 253.0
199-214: 200.5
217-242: 218.0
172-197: 188.0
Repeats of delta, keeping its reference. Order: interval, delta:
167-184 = 49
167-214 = 80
